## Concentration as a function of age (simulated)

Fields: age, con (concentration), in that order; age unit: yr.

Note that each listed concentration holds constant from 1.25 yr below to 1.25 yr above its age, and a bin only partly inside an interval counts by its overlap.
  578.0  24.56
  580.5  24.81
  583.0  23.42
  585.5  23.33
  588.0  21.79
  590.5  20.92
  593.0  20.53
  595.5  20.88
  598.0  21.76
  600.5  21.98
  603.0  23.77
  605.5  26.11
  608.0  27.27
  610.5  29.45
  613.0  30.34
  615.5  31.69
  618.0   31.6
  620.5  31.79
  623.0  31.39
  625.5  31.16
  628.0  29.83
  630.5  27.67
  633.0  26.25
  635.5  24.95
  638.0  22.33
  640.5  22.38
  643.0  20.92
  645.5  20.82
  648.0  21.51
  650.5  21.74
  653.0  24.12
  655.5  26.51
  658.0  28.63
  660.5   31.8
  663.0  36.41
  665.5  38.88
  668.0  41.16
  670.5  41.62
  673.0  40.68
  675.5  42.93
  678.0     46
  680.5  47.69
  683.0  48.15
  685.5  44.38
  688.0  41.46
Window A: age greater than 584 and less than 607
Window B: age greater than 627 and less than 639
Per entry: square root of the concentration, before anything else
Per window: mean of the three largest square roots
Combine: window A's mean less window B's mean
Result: -0.34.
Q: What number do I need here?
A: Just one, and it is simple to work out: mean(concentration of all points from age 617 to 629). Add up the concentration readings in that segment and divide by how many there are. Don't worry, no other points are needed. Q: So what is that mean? 31.2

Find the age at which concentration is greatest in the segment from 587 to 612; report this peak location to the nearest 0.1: 610.5 yr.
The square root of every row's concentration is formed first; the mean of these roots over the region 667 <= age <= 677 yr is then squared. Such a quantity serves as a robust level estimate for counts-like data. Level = 42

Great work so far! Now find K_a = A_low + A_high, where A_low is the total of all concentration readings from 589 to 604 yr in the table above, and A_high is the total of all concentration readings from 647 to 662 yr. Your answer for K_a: 284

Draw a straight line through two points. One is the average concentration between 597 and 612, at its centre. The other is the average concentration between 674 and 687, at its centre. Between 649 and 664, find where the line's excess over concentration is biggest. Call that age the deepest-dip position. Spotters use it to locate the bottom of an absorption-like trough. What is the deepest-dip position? 650.5 yr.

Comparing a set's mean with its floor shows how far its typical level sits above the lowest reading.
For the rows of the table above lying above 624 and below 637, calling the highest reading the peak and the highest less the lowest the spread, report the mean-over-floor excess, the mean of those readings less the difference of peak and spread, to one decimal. 3.0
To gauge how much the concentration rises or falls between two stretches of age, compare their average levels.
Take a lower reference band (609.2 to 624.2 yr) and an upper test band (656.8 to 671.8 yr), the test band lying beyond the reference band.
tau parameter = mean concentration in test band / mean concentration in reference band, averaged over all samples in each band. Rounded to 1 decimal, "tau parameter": 1.2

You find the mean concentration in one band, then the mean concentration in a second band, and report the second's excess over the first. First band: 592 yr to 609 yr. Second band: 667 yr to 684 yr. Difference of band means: 21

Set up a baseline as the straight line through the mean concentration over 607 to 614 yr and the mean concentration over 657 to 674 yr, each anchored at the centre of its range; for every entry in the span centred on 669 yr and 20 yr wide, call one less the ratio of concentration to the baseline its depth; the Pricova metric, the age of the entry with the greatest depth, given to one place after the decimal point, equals 660.5 yr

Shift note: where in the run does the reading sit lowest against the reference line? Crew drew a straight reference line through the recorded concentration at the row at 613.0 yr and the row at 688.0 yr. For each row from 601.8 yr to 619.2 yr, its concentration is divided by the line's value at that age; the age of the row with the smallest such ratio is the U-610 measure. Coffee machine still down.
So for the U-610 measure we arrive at 603.0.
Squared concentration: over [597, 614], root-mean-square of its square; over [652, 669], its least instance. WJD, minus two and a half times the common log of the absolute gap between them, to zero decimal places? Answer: -5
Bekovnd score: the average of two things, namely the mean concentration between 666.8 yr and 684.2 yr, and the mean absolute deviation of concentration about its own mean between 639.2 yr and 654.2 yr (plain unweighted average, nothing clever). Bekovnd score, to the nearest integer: 22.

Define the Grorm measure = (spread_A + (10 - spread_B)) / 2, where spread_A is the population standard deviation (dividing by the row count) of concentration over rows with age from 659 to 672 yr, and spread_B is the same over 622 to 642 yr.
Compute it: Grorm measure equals 5.10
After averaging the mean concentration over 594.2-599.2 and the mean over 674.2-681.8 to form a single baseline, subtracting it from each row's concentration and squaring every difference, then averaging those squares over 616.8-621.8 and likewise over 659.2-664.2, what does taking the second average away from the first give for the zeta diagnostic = -3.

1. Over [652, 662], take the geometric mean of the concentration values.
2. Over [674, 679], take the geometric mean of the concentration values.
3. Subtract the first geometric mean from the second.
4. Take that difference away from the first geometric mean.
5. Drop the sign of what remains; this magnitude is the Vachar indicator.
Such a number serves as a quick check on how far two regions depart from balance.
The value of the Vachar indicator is 11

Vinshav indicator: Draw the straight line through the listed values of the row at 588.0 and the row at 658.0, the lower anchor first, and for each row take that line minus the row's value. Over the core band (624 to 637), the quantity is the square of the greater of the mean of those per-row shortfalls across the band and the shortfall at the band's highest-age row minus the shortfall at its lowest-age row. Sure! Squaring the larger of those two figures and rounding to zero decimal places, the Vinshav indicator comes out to 52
